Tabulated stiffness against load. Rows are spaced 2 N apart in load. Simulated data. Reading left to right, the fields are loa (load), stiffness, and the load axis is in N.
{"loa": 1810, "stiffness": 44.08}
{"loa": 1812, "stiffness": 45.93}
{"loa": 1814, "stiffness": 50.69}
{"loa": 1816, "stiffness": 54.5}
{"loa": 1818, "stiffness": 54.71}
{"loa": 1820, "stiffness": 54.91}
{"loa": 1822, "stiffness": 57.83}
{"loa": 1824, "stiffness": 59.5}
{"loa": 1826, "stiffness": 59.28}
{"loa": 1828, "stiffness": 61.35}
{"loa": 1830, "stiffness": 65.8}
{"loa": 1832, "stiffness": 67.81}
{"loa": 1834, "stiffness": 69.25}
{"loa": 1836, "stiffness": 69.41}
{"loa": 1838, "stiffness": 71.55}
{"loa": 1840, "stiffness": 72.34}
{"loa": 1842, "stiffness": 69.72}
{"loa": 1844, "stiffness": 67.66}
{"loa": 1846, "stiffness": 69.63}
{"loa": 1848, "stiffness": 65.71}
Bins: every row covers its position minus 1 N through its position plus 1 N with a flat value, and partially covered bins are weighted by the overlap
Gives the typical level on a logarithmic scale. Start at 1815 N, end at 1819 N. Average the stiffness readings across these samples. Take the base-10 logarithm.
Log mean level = 1.74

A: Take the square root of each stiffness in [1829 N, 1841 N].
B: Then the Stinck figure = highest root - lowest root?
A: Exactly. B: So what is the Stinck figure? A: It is 0.39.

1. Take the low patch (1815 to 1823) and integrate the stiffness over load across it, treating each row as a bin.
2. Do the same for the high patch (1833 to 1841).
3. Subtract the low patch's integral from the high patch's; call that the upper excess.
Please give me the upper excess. 121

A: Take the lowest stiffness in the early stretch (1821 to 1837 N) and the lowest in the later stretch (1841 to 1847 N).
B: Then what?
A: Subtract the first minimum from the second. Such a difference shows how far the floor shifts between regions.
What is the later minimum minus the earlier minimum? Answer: 9.8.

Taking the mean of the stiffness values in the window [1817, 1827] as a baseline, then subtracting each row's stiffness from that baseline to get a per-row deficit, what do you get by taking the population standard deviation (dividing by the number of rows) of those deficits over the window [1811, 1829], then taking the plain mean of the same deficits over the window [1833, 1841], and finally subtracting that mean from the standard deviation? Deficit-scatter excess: 18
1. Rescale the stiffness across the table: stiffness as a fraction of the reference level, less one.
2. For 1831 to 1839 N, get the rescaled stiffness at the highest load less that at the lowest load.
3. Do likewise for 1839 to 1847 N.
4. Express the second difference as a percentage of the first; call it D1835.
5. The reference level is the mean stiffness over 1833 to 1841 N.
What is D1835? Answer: -72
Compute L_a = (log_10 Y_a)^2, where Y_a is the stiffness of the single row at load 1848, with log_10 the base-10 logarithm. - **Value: 3.3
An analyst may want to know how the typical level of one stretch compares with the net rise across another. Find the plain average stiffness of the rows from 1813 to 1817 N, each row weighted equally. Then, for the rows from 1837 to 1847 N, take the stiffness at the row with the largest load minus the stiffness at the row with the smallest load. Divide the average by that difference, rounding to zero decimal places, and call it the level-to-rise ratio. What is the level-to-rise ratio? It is -27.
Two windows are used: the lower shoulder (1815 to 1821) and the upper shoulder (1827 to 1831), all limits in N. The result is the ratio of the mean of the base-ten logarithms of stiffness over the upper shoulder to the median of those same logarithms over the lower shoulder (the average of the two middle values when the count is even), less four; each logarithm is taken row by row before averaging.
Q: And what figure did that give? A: -2.963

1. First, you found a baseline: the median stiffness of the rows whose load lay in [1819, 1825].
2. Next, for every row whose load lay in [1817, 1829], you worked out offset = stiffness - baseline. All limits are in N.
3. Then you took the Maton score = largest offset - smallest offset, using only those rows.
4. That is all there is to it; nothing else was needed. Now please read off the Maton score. 6.6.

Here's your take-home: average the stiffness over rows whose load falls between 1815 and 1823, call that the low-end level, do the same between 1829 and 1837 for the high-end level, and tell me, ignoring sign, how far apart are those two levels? 12.6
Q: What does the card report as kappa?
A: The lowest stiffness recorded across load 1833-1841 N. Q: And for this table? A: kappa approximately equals 69.25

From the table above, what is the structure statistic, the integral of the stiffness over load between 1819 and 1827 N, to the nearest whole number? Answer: 463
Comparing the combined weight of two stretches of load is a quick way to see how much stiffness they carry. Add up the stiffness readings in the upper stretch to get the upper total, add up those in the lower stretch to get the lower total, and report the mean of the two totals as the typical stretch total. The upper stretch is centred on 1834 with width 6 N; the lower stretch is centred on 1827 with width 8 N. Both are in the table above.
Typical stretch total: 226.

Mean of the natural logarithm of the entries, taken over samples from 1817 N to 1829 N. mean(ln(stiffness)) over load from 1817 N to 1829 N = 4.06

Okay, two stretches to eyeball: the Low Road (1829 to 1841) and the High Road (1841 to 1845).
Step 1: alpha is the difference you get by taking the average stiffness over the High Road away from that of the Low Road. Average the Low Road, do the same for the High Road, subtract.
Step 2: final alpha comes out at 1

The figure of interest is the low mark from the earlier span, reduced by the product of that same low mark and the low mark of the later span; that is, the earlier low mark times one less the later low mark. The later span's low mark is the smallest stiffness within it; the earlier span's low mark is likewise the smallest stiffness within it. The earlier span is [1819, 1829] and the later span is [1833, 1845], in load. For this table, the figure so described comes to -3660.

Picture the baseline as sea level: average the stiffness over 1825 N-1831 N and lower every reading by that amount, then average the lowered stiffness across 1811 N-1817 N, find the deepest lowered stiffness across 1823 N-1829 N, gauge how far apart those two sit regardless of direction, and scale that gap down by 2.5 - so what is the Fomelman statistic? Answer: 4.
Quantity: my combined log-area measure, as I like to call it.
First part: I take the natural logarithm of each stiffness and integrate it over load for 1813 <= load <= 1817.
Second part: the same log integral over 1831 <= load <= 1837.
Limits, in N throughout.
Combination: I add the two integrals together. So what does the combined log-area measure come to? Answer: 41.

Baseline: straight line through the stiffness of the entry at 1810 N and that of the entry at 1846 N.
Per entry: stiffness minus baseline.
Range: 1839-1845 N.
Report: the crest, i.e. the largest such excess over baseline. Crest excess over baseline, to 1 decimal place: 7.0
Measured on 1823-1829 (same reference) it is 5.5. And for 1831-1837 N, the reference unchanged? 8.1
